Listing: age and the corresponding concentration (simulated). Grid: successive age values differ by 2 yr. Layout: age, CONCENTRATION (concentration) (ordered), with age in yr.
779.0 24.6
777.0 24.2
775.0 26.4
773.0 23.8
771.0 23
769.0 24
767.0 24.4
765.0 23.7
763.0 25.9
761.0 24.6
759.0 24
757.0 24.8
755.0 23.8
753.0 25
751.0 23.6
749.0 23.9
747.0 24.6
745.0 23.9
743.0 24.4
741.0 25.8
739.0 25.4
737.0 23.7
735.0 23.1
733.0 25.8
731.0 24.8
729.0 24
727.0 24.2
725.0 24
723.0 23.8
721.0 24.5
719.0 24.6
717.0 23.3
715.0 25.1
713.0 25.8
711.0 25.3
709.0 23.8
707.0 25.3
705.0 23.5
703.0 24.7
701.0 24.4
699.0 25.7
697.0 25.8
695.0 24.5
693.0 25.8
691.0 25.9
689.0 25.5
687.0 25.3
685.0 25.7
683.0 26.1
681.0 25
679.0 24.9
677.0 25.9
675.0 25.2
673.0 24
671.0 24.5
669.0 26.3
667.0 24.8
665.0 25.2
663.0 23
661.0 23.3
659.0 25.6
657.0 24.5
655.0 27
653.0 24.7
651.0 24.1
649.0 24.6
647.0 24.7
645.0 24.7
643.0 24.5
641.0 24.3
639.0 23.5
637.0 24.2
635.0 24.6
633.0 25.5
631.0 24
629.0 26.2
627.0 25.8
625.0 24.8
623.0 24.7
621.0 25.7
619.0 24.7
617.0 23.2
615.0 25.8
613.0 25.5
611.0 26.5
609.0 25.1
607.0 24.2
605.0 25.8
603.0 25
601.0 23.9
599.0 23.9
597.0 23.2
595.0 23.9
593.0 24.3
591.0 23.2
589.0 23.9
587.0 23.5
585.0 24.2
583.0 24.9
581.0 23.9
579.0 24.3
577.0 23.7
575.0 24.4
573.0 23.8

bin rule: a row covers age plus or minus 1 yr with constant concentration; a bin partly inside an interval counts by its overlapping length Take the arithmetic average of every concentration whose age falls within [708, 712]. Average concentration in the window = 24.55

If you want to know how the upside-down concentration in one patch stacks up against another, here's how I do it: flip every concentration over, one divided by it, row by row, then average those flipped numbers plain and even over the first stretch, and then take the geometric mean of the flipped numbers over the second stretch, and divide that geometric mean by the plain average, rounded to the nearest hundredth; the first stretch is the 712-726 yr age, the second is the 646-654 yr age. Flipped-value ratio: 1.00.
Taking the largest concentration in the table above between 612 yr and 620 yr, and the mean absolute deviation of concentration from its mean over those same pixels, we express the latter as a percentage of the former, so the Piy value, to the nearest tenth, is 3.3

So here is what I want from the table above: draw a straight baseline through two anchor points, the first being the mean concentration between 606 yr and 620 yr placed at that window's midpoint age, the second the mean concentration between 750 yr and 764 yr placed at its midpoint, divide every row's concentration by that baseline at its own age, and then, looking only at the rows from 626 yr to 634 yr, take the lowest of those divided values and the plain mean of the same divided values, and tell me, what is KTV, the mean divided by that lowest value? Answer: 1.06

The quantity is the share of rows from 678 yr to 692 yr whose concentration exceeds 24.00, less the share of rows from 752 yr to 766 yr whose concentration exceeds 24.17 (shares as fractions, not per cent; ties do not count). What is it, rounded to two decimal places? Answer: 0.43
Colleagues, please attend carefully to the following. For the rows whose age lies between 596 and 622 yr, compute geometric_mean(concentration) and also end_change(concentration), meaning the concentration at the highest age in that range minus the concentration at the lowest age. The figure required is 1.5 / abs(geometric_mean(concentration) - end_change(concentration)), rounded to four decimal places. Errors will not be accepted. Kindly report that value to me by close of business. 0.0673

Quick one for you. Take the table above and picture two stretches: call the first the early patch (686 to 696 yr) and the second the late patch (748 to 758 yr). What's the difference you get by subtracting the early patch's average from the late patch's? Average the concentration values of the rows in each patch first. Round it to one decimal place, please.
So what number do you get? -1.2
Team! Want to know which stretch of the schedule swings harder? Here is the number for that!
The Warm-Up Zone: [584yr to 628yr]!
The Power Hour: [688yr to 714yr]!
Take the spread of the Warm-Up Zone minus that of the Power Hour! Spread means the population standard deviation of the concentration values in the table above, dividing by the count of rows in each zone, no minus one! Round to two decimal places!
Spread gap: 0.17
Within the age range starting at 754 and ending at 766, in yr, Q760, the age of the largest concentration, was 763.0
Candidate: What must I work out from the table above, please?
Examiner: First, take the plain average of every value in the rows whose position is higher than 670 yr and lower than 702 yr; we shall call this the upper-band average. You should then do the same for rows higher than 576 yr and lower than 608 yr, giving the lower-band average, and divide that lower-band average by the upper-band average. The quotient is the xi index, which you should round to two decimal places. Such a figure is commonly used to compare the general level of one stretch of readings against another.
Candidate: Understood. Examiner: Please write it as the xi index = 0.95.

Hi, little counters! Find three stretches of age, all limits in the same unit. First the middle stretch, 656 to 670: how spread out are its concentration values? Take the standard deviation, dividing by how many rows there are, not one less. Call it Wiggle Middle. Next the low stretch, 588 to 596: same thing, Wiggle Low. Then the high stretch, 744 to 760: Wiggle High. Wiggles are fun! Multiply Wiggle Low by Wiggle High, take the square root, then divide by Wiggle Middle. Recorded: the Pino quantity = 0.4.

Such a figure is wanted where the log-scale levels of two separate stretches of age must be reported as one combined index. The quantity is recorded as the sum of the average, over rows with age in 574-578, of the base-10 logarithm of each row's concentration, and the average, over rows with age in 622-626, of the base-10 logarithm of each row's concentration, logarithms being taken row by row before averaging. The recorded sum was 2.77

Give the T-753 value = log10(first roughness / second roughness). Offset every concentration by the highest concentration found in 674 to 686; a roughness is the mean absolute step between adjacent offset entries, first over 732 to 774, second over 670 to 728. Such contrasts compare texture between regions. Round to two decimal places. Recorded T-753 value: 0.12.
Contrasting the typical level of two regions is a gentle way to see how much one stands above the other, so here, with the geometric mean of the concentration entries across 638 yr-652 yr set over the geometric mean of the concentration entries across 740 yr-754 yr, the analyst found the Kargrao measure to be 1.00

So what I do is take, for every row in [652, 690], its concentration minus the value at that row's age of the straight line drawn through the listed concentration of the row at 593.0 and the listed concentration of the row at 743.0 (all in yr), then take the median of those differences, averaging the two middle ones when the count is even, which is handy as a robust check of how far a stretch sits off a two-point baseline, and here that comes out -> 0.8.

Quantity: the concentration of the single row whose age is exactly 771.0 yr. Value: 23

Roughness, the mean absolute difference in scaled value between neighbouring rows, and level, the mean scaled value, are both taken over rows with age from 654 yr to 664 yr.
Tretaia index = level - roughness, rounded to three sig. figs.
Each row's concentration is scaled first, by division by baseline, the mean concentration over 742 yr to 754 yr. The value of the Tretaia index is 0.954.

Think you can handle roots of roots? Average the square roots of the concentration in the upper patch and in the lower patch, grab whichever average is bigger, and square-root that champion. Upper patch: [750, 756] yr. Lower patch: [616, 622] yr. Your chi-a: 2.23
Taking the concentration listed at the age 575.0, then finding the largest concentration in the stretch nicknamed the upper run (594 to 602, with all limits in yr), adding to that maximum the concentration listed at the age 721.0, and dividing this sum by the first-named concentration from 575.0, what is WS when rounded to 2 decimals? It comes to 1.98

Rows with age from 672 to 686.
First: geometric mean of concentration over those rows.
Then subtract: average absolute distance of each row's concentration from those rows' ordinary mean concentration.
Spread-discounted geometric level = 24.7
